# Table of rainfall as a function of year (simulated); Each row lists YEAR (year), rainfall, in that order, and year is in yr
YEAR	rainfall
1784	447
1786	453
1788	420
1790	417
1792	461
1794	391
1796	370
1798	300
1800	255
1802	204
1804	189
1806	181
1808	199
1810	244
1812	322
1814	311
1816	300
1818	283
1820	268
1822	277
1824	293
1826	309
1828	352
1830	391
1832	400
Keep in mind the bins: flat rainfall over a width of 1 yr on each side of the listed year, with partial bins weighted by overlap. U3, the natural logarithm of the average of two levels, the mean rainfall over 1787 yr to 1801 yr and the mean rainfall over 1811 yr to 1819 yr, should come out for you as 5.83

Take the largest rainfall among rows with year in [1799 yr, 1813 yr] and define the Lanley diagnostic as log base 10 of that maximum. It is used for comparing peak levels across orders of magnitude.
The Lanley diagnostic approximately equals 2.51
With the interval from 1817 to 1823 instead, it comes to 2.45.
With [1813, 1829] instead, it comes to 2.55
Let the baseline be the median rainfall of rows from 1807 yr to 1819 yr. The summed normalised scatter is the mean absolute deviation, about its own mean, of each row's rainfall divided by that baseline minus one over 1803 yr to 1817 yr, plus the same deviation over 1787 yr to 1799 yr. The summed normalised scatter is 0.32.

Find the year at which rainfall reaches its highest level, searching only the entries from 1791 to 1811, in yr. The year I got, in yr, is 1792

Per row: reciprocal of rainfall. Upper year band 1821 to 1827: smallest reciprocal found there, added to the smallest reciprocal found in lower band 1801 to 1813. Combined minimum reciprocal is 0.0063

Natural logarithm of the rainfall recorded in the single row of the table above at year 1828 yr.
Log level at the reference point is 5.9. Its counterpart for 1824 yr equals 5.7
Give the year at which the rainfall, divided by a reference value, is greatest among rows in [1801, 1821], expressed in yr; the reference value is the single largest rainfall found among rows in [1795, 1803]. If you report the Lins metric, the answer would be 1812 yr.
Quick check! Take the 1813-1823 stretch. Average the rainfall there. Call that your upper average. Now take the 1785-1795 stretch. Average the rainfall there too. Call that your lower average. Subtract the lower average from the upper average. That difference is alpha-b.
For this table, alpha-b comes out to -141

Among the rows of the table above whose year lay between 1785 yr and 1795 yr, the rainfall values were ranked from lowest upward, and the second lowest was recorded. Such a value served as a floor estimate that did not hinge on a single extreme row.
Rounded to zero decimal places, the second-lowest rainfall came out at 417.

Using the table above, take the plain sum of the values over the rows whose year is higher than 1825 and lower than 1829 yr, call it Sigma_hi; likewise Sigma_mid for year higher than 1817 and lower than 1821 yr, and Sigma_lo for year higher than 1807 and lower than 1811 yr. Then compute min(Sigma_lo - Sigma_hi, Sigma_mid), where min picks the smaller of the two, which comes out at -218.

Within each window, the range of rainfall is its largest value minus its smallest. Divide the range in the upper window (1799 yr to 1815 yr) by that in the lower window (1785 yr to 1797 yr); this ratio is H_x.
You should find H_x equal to 1.5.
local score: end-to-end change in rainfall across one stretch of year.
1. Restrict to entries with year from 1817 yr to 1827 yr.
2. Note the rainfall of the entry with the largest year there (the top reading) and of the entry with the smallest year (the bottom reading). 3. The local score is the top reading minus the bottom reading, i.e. 26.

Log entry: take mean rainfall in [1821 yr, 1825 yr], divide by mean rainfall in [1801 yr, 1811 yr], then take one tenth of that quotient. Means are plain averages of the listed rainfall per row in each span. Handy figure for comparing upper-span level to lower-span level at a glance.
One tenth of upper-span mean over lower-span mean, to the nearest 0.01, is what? 0.14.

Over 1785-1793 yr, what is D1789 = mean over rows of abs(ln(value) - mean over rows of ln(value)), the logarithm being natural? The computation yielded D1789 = 0.04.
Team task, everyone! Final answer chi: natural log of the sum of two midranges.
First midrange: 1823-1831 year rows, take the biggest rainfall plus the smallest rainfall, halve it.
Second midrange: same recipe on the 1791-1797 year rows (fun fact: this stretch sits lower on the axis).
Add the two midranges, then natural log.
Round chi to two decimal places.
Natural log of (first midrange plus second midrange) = 6.63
